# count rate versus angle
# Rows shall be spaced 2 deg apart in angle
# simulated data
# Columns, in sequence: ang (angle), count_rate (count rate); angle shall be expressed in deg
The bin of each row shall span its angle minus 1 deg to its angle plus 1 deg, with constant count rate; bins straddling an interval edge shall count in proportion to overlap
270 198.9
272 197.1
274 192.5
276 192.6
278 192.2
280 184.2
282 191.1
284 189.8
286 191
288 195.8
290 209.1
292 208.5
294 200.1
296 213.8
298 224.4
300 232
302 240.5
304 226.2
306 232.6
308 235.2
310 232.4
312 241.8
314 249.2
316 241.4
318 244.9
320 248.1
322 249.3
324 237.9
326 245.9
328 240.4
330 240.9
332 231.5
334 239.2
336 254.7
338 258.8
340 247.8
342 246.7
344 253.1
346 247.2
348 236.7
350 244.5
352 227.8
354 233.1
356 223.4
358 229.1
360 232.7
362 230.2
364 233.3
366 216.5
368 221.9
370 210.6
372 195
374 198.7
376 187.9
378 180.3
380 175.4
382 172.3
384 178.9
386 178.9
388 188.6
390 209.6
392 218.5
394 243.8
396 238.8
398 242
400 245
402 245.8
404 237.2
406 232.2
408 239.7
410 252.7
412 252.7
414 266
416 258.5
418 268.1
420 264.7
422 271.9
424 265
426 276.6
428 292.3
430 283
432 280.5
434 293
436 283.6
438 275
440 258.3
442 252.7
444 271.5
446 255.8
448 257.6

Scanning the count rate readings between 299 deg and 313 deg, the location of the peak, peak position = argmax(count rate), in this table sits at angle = 312 deg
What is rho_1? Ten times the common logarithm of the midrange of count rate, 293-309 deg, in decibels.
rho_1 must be 23.4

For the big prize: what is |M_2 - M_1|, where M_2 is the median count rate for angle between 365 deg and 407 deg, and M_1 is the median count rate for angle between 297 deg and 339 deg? 30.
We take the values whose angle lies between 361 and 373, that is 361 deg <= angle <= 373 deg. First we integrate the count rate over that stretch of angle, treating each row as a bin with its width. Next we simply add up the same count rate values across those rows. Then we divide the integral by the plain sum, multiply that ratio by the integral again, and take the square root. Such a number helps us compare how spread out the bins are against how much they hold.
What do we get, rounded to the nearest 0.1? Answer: 72.3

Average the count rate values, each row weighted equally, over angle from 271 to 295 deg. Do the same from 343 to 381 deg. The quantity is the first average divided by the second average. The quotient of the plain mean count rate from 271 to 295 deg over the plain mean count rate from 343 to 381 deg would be 0.89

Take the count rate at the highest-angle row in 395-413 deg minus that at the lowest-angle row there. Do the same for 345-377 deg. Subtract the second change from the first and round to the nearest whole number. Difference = 73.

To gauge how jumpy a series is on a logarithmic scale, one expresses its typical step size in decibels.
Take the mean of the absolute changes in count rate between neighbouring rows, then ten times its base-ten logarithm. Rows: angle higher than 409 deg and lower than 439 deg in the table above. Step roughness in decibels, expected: 9.2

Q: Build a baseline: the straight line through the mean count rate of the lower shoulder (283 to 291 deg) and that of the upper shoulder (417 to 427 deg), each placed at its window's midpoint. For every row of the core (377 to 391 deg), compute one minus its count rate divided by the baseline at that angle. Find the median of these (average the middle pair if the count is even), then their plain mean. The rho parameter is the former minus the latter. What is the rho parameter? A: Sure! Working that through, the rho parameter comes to 0.018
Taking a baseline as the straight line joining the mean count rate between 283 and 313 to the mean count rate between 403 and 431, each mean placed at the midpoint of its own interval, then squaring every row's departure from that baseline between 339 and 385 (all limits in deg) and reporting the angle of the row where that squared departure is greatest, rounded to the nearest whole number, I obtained 382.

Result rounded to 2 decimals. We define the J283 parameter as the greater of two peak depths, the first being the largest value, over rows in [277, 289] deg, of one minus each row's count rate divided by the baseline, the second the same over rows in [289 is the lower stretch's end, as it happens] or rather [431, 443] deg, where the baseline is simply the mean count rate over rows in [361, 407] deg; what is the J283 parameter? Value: 0.13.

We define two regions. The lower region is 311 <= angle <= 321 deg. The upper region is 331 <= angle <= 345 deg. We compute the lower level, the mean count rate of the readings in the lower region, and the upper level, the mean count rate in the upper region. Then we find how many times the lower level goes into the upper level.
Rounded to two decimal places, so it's 1.01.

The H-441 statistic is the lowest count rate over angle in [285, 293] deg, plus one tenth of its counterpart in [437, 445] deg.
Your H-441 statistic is 216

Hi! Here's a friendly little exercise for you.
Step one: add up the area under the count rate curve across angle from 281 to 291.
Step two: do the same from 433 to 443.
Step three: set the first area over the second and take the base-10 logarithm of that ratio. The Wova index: -0.14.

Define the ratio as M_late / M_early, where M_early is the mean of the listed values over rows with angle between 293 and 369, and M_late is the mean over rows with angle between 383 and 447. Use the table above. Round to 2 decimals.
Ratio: 1.06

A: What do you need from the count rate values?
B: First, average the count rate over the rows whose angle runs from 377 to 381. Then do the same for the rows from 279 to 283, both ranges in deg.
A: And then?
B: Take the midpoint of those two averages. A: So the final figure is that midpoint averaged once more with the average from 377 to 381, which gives 180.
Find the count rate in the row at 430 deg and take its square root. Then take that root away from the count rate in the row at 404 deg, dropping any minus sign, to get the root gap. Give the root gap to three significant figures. 220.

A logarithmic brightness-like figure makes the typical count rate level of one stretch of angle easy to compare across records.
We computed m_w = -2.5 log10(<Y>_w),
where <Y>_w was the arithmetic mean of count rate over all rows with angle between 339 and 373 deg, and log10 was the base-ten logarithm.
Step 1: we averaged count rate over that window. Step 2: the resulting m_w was -5.91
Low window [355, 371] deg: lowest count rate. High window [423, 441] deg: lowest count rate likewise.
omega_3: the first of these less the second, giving -48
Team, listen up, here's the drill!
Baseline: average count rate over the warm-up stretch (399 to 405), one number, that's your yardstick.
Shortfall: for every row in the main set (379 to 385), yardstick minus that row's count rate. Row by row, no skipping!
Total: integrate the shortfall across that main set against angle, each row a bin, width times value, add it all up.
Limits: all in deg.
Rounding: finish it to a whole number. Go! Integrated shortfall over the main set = 403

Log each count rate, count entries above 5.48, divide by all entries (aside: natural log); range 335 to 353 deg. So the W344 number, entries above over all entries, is 0.78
